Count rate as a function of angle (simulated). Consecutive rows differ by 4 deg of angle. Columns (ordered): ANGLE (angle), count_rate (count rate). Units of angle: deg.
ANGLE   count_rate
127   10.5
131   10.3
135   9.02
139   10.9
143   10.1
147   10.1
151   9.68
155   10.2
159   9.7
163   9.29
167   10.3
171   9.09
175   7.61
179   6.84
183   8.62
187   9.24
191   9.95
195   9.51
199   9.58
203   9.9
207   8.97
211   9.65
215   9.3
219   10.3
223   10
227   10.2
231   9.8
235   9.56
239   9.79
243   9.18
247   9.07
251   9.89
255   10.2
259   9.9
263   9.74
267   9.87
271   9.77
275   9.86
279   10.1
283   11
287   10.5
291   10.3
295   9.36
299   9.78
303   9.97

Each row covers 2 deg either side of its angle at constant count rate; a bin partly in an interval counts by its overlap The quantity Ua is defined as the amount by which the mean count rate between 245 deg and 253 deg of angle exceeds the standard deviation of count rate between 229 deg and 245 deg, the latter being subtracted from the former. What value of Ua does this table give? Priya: 9.2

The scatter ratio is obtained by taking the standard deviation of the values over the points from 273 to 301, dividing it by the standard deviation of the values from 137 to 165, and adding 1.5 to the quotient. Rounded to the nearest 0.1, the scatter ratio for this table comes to 2.5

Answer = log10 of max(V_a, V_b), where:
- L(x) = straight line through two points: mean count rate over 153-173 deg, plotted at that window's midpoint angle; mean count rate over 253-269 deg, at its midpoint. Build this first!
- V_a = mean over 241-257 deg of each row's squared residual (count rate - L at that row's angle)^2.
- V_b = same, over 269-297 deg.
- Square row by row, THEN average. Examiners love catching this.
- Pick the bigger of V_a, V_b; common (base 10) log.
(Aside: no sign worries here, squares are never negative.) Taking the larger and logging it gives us -0.50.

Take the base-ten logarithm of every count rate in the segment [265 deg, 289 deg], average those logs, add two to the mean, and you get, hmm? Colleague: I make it 3.01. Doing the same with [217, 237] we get 3.00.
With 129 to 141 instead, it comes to 3.00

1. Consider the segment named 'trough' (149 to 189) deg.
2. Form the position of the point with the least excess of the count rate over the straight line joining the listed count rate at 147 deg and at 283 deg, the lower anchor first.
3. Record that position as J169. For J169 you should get 179 deg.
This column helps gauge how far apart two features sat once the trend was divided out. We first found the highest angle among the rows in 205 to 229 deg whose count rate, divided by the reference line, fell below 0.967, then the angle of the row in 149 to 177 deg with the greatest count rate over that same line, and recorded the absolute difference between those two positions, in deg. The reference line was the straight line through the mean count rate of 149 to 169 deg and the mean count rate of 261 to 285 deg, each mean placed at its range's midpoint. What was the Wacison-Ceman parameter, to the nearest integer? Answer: 48 deg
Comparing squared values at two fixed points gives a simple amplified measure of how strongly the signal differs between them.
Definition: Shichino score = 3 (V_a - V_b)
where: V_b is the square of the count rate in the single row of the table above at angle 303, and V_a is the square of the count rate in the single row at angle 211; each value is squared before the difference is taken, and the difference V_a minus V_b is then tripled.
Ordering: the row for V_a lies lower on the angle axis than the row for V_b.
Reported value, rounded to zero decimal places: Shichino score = -19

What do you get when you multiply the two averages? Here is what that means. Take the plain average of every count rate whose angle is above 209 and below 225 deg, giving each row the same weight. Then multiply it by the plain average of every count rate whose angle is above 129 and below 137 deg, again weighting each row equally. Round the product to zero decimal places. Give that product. 95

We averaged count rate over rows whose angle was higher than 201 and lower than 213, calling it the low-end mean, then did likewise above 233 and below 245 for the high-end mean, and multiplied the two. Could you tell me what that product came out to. 90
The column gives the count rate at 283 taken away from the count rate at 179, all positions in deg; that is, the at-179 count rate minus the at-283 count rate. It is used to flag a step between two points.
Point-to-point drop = -4.2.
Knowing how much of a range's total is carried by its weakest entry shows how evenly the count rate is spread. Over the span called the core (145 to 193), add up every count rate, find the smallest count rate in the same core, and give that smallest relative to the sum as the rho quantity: 0.062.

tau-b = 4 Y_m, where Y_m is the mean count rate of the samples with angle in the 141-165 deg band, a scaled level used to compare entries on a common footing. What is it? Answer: 39.38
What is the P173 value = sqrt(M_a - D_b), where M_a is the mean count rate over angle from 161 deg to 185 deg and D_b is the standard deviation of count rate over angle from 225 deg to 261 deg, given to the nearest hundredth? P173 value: 2.87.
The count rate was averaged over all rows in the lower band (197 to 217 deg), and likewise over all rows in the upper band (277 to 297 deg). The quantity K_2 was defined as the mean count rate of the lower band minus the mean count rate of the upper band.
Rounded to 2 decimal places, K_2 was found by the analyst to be -0.77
